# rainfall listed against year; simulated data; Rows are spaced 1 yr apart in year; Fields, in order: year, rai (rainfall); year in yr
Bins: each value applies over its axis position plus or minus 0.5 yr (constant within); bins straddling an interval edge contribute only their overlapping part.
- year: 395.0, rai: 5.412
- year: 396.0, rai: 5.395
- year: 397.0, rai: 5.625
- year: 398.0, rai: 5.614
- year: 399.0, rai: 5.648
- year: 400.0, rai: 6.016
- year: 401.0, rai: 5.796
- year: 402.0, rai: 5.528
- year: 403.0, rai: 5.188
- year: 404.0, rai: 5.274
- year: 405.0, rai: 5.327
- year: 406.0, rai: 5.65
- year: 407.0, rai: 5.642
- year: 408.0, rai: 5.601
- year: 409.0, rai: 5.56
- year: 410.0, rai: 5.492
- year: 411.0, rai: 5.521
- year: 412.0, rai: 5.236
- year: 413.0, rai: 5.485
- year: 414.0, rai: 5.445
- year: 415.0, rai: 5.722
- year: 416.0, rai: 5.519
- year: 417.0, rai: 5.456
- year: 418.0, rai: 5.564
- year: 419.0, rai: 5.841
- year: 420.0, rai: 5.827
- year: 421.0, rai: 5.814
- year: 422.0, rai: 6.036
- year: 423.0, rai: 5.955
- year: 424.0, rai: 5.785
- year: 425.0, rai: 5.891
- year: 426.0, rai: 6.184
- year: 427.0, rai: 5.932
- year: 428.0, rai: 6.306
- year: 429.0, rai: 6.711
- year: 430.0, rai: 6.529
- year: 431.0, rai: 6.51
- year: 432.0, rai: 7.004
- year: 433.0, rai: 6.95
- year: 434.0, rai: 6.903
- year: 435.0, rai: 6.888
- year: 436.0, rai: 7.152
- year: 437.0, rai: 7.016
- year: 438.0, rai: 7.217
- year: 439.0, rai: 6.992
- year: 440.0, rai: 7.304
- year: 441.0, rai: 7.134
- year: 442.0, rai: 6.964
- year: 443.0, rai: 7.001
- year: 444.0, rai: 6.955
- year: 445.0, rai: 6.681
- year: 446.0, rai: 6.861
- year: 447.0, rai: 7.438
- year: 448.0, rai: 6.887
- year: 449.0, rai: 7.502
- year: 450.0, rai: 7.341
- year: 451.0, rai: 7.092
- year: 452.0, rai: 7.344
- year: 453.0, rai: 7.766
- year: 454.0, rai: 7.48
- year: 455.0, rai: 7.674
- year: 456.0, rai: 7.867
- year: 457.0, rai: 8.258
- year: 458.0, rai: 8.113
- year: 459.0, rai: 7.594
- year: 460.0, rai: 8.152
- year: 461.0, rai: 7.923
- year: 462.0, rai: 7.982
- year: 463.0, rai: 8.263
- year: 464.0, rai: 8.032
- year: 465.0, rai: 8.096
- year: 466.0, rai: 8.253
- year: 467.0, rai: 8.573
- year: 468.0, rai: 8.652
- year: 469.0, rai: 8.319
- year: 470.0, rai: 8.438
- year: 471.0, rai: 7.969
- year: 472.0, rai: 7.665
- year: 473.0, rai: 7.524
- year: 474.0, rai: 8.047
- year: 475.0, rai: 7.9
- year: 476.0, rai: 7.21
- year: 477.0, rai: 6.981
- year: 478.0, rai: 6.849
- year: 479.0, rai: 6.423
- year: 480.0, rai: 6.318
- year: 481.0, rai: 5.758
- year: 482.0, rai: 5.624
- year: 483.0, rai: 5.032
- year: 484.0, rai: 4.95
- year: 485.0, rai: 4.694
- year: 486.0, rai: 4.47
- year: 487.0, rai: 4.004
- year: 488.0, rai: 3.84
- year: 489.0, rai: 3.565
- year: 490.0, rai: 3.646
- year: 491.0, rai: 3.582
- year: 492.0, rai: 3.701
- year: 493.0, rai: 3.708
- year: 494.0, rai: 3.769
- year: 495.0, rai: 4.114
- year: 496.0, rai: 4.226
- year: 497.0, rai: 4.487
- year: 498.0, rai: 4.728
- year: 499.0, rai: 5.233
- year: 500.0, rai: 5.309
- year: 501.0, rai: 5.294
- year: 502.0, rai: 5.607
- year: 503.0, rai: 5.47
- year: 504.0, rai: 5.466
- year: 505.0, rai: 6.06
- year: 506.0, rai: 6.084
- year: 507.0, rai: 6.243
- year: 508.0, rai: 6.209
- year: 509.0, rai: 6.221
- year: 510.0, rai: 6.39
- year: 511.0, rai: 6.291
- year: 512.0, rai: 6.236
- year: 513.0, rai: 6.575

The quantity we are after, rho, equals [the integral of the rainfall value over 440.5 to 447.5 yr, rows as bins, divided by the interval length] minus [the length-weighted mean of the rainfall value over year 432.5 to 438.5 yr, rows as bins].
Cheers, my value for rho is 0.0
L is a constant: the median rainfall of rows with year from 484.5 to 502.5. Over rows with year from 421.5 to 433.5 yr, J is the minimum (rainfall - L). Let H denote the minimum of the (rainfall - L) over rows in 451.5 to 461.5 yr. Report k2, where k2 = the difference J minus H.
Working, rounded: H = 3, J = 1.6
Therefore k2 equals -2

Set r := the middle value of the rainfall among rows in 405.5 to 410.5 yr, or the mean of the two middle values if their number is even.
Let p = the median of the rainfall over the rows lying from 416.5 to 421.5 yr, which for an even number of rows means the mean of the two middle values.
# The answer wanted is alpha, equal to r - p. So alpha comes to -0.2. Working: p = 5.8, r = 5.6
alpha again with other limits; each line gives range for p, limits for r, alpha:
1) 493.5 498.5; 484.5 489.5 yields -0.2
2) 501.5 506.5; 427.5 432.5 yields 0.9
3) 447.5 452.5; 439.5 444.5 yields -0.3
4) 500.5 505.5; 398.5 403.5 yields 0.2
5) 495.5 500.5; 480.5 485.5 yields 0.3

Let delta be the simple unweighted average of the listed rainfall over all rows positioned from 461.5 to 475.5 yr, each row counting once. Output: 8.1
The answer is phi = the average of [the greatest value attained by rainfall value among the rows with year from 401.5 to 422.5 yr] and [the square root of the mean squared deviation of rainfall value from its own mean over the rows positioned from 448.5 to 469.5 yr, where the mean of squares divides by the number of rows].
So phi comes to 3.22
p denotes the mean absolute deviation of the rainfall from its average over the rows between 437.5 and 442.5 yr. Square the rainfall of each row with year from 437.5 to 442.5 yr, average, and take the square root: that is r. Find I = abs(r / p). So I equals 62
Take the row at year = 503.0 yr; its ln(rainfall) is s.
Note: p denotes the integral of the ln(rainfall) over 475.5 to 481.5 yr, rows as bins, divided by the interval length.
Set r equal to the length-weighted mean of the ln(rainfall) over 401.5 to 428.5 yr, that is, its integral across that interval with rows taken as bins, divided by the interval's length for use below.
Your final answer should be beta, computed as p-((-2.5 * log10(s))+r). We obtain 0.7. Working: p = 1.9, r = 1.73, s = 1.70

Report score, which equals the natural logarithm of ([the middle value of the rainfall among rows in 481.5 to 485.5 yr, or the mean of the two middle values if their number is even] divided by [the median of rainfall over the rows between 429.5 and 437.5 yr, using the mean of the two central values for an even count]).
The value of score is -0.33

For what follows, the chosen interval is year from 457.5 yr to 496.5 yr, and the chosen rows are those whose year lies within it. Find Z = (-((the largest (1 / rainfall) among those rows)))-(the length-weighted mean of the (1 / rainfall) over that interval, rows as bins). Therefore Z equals -0.45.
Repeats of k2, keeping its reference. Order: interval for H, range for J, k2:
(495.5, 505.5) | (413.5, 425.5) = 1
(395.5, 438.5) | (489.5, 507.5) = -2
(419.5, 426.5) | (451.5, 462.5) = 2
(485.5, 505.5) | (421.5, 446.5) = 2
